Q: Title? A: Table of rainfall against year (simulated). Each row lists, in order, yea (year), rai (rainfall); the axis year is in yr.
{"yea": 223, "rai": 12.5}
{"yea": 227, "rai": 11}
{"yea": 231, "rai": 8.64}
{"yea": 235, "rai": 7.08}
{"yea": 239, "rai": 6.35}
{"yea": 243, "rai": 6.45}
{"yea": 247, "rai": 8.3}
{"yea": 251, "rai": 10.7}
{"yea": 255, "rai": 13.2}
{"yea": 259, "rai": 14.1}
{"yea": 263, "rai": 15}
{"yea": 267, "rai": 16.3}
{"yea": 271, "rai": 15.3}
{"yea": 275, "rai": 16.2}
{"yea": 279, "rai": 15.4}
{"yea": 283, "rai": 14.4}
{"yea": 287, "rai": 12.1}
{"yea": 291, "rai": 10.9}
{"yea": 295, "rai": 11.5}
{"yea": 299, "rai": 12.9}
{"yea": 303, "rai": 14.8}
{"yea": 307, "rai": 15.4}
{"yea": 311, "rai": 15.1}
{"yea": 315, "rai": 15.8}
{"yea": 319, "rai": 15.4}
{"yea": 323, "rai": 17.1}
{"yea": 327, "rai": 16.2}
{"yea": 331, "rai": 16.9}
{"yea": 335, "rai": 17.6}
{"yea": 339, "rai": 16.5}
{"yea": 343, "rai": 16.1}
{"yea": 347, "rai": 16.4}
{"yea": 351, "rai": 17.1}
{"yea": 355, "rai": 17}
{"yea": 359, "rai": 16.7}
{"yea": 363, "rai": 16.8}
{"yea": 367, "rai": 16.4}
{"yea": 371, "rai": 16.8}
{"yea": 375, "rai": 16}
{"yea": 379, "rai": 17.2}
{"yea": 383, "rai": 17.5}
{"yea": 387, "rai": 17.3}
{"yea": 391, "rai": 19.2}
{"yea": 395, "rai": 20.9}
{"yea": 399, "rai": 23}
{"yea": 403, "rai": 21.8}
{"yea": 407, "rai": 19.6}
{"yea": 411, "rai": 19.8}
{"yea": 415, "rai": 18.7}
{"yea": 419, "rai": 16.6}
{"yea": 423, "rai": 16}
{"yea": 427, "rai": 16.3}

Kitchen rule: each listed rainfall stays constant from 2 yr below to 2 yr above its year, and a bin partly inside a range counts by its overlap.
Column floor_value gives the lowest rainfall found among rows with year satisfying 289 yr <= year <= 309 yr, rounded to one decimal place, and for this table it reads 10.9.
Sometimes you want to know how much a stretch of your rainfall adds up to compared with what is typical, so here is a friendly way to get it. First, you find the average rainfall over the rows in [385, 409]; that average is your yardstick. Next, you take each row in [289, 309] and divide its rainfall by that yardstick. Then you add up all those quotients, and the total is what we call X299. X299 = 3.2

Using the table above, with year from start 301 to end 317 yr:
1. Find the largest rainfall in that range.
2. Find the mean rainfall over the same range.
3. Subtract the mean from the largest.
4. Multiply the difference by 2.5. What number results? 1.3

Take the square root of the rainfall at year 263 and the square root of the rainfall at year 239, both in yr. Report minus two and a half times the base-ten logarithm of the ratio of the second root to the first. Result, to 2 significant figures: 0.47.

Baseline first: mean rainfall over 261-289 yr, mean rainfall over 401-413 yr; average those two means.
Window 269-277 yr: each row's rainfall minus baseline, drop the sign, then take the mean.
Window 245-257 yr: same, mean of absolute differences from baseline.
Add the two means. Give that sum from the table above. 9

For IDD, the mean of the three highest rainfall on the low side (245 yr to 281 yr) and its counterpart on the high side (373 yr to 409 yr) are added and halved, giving 18.9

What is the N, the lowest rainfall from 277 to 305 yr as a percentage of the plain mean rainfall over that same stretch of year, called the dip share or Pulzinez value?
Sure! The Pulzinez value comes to 83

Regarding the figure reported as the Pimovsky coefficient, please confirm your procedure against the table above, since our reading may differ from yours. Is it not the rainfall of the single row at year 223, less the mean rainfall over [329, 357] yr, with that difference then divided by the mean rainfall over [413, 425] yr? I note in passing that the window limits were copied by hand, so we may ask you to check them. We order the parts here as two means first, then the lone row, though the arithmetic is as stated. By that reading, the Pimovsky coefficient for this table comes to -0.3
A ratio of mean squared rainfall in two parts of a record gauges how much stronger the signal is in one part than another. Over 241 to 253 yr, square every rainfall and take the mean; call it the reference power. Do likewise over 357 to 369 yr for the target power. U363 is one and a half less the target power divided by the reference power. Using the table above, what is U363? -2.2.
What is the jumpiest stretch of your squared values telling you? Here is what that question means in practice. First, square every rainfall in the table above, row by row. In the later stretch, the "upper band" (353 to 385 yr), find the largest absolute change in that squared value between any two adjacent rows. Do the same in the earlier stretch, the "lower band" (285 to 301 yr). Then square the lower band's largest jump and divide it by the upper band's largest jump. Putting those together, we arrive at 29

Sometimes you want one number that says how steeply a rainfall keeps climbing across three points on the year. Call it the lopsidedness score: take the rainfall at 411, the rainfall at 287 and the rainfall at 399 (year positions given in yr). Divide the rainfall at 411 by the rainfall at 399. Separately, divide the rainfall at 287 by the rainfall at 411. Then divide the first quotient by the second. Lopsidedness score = 1.4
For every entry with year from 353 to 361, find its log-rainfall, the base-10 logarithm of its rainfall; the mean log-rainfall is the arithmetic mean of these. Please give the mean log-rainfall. 1.23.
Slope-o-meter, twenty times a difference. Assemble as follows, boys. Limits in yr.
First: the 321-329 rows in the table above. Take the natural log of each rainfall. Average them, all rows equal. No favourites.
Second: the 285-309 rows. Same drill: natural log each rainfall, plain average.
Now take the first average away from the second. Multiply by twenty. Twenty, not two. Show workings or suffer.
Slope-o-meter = -5.2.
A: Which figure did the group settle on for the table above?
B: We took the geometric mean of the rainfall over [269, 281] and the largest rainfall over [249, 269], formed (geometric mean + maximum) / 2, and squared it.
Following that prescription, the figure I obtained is 255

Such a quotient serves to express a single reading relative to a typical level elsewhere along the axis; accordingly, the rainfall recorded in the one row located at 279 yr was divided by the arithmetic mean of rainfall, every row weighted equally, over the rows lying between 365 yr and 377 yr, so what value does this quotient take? 0.94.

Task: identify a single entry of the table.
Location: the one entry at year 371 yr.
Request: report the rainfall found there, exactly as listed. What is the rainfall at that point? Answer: 16.8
